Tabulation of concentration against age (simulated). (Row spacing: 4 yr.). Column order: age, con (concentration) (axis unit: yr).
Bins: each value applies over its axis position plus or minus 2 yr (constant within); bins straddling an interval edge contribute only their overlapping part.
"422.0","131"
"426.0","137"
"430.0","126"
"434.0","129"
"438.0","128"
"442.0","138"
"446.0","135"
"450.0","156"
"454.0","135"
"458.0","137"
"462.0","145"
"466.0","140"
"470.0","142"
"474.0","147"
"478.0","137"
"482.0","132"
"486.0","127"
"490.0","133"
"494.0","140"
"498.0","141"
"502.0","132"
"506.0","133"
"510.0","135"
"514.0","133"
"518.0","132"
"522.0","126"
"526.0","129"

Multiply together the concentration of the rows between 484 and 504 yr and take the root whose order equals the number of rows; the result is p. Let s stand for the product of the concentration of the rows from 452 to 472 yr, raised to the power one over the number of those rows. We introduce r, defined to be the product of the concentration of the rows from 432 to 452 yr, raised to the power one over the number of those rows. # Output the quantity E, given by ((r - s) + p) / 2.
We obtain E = 66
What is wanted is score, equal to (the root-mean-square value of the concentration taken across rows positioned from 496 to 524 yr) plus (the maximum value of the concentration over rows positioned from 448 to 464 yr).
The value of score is 289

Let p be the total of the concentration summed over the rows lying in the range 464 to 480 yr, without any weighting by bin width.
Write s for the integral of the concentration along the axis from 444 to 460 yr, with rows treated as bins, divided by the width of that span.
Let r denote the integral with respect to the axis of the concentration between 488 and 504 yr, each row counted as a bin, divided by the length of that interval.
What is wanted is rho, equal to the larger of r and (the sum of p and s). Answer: 707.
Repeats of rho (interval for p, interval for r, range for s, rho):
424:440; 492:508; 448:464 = 663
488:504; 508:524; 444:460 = 687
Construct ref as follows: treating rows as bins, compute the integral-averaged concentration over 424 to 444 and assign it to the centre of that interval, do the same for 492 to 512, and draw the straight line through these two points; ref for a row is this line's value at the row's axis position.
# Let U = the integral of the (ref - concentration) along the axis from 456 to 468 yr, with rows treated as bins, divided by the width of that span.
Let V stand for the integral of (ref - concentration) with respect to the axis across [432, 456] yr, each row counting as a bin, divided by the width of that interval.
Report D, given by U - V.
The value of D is -3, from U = -7.2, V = -4.6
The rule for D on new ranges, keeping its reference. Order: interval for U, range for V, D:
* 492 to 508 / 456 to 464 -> 7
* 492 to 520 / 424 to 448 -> 2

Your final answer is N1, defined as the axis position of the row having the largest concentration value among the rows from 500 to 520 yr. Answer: 510.0 yr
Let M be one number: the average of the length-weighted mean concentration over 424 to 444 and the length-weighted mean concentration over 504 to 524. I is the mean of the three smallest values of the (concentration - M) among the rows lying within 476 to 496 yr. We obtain -1.0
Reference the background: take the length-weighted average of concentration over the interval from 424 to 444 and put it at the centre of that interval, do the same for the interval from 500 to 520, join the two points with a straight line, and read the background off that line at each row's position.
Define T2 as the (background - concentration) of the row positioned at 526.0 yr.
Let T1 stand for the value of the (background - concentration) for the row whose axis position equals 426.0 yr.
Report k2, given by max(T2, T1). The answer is 4.3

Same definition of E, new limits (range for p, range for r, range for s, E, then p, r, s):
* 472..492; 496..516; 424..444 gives 69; 135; 134.8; 131.5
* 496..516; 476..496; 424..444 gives 68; 135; 133.7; 131.5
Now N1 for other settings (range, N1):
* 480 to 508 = 498.0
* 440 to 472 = 450.0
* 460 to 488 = 474.0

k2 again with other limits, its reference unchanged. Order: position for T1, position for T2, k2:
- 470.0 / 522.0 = 7.2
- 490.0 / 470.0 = -0.4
